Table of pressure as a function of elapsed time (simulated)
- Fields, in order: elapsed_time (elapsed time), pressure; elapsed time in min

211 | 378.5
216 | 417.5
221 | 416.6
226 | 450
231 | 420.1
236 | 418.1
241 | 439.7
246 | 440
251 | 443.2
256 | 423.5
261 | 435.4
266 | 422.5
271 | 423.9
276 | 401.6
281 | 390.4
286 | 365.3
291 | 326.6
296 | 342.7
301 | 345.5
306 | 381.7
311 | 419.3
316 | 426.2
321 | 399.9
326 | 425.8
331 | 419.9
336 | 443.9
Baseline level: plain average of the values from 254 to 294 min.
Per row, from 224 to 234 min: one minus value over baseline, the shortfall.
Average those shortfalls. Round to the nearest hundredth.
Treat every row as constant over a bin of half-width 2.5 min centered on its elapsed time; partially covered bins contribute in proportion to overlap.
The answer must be -0.09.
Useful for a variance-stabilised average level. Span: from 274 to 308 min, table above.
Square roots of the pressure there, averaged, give 19.1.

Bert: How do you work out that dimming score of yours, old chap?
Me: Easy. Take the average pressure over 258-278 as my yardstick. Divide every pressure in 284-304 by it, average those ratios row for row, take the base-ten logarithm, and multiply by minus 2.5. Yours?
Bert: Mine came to 0.22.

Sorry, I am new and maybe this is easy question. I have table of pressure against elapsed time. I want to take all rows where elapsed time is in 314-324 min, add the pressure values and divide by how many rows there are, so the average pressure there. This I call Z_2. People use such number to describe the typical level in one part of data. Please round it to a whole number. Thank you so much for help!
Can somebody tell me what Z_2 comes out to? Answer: 413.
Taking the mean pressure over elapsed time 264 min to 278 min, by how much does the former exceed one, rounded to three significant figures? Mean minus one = 415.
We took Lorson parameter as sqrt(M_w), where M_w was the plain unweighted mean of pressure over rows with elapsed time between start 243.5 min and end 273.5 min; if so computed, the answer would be 20.8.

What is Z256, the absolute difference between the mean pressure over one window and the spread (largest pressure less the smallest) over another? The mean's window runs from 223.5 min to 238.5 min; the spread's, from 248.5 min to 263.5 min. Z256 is 410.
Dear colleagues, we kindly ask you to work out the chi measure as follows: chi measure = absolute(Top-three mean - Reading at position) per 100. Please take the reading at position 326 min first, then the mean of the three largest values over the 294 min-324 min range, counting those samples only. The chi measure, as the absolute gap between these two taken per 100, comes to 0.11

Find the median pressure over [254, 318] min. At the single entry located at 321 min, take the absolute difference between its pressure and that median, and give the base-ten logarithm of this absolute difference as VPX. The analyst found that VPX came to 0.23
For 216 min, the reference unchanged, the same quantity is 1.20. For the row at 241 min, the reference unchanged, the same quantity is 1.58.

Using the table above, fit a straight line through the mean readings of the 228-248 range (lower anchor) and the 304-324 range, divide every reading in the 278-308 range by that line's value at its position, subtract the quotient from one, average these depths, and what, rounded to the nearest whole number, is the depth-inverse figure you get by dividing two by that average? 15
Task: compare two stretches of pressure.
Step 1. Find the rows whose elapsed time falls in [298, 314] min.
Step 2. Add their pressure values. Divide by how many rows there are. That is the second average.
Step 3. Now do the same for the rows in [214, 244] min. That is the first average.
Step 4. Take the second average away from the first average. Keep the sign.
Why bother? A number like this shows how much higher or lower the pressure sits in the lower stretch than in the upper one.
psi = 45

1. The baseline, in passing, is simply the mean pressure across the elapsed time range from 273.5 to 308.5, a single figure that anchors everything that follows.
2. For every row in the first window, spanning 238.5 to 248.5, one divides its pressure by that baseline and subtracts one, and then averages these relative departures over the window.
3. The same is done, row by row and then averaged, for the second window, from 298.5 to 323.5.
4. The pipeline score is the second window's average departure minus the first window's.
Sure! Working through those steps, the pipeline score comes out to -0.12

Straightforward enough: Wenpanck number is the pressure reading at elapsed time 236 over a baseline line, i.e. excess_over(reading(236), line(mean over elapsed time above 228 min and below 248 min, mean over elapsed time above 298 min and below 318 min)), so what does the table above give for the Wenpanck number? -13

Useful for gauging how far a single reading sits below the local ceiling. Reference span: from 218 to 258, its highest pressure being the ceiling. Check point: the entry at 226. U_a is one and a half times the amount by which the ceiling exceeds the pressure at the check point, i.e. 0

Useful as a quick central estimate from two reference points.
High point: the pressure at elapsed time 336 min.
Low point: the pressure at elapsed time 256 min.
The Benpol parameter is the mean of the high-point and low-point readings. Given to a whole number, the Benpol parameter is 434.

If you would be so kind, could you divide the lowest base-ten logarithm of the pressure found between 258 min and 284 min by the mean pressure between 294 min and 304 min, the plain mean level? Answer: 0.0075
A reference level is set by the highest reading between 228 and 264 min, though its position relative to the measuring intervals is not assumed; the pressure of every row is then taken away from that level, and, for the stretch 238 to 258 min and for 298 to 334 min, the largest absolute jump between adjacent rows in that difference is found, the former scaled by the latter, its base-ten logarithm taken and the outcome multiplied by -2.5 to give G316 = 0.7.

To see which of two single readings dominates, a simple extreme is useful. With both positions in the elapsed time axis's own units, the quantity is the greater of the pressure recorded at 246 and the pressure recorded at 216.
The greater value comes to 440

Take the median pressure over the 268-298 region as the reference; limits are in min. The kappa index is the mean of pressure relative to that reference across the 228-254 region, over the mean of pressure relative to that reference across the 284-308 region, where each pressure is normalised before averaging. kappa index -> 1.23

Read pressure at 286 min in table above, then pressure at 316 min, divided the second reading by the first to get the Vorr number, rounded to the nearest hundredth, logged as 1.17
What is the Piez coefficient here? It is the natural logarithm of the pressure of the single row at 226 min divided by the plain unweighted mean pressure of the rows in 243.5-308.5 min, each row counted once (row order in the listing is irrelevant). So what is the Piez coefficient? 0.13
